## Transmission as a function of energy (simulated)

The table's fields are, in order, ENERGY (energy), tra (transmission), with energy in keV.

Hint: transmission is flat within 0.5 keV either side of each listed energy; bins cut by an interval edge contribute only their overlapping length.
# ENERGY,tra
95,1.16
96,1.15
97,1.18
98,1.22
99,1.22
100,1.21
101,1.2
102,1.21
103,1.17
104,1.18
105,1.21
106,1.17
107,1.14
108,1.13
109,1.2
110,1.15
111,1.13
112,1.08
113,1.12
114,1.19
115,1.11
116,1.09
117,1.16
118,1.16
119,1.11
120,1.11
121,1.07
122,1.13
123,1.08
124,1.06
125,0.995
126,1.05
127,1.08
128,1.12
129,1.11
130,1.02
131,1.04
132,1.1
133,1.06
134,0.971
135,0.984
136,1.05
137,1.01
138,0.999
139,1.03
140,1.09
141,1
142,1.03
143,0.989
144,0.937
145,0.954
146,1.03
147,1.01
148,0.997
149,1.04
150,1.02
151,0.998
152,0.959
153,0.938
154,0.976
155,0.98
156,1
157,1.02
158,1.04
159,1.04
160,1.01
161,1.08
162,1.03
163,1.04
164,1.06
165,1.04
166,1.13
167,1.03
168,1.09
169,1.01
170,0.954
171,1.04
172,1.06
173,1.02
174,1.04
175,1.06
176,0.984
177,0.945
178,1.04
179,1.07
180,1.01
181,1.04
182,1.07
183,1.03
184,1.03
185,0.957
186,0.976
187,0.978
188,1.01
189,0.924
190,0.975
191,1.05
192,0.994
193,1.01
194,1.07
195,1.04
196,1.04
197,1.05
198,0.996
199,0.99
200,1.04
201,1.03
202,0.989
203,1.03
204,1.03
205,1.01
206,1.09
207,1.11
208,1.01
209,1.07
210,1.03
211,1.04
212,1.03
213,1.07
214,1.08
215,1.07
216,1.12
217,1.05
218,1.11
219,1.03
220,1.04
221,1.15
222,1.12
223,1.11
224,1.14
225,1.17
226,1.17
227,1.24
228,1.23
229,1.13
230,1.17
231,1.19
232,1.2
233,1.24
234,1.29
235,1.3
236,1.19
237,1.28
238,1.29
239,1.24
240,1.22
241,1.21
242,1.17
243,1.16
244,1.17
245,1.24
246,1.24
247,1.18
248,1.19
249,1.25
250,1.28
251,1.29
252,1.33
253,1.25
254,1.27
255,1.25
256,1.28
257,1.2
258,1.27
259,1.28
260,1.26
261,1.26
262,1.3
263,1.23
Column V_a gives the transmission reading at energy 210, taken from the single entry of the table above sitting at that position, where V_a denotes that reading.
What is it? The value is 1.03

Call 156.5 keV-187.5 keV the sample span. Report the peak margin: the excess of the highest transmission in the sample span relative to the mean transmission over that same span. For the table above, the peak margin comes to 0.10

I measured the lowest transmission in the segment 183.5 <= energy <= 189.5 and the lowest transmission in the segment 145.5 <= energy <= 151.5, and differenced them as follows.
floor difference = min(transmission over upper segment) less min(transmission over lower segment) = -0.1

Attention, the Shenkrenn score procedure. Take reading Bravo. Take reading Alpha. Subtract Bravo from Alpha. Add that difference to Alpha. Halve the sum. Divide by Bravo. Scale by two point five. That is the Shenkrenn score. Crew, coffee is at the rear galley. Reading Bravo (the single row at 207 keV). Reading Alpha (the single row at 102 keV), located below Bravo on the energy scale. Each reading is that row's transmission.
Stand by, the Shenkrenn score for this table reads 1.48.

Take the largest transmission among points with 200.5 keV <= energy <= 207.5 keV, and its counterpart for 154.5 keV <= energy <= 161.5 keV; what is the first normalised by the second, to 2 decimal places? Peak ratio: 1.03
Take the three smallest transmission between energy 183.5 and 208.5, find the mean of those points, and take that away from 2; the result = 1.05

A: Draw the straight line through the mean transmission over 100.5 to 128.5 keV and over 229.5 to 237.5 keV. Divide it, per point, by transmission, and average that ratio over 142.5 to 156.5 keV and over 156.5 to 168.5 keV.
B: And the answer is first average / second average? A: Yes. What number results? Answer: 1.054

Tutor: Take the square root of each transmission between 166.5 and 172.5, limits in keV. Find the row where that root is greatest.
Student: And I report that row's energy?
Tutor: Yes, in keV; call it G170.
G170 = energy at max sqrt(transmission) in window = 168 keV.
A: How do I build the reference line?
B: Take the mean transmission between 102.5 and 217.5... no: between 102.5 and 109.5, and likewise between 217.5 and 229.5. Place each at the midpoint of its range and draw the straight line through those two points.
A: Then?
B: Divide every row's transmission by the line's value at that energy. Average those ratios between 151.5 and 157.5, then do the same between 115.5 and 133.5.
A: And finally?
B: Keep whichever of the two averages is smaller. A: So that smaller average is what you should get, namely 0.846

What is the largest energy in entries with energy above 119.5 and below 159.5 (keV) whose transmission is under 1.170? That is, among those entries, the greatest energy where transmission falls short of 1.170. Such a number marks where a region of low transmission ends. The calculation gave 159 keV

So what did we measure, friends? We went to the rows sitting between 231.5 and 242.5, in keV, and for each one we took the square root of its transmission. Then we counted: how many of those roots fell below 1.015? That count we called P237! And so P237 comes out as 0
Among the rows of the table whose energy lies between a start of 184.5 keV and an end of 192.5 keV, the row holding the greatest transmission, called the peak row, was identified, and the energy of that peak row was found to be 191 keV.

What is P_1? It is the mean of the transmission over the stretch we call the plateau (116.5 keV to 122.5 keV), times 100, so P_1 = 112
